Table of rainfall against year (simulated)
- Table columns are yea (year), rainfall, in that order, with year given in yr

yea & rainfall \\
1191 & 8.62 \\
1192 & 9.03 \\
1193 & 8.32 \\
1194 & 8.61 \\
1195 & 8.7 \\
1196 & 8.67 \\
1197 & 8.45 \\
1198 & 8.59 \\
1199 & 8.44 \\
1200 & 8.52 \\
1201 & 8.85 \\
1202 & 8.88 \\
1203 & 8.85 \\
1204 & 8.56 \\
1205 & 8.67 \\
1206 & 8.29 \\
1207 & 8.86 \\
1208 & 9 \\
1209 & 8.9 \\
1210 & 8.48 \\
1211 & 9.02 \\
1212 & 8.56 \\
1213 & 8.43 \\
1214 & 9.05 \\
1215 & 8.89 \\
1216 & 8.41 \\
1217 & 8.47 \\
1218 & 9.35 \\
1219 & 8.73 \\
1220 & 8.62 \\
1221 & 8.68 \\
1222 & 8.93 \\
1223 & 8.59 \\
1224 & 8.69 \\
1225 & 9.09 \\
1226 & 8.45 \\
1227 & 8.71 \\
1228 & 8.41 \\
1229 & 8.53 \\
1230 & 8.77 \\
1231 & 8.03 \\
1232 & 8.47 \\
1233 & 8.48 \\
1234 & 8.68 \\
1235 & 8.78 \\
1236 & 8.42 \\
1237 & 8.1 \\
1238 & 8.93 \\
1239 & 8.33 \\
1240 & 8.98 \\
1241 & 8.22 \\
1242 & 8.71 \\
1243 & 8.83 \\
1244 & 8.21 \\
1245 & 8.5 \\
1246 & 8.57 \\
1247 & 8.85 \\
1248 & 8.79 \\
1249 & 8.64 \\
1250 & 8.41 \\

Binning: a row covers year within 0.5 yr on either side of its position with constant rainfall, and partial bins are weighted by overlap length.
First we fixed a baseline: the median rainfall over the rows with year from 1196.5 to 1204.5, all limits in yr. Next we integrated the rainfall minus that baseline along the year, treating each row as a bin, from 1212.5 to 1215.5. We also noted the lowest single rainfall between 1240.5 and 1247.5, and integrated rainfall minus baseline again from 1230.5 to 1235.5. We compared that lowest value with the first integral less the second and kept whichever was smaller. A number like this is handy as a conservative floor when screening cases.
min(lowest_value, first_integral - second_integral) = 1.1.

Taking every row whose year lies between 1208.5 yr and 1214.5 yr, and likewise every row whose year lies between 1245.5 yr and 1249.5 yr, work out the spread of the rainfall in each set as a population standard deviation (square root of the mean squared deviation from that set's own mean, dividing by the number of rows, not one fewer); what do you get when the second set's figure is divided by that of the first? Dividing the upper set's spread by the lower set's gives 0.44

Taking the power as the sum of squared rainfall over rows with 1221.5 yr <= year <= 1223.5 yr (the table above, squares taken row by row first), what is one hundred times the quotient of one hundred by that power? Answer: 65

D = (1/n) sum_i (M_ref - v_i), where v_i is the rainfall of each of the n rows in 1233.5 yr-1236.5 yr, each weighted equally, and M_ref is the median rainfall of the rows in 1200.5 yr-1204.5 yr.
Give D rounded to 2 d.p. 0.22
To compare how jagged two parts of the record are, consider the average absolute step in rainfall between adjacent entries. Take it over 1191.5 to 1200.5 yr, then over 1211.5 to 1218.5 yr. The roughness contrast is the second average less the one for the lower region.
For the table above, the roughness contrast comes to 0.17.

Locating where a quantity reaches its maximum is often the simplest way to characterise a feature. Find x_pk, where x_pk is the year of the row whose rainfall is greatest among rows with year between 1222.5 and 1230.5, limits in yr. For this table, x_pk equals 1225 yr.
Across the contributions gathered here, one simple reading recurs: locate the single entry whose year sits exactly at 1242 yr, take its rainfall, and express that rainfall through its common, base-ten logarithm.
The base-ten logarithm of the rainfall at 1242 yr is 0.940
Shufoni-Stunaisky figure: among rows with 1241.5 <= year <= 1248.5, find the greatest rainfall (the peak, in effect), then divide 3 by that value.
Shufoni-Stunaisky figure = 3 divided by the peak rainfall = 0.339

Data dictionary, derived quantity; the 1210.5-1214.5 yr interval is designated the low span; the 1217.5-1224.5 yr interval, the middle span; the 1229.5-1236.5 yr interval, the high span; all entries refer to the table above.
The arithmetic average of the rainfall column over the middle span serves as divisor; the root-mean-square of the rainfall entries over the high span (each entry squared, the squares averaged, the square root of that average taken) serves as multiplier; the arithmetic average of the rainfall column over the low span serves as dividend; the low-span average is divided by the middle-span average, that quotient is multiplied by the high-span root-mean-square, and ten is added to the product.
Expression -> 18.5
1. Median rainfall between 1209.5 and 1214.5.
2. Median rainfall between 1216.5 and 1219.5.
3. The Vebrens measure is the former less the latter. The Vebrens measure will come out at -0.17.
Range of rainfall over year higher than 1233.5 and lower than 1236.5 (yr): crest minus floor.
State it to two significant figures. 0.36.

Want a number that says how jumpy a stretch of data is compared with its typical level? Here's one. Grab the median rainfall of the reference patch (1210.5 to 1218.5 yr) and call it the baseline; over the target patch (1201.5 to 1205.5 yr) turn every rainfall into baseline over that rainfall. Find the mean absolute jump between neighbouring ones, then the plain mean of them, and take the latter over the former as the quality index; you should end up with 60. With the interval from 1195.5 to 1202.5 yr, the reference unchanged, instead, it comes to 54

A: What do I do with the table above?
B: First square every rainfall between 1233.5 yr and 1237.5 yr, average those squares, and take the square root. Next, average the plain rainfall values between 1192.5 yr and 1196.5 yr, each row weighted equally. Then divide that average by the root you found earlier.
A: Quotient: 1.009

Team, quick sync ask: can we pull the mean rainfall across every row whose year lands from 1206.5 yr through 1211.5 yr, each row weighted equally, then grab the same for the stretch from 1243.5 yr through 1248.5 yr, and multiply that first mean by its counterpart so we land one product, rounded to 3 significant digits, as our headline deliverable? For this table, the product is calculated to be 76.0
